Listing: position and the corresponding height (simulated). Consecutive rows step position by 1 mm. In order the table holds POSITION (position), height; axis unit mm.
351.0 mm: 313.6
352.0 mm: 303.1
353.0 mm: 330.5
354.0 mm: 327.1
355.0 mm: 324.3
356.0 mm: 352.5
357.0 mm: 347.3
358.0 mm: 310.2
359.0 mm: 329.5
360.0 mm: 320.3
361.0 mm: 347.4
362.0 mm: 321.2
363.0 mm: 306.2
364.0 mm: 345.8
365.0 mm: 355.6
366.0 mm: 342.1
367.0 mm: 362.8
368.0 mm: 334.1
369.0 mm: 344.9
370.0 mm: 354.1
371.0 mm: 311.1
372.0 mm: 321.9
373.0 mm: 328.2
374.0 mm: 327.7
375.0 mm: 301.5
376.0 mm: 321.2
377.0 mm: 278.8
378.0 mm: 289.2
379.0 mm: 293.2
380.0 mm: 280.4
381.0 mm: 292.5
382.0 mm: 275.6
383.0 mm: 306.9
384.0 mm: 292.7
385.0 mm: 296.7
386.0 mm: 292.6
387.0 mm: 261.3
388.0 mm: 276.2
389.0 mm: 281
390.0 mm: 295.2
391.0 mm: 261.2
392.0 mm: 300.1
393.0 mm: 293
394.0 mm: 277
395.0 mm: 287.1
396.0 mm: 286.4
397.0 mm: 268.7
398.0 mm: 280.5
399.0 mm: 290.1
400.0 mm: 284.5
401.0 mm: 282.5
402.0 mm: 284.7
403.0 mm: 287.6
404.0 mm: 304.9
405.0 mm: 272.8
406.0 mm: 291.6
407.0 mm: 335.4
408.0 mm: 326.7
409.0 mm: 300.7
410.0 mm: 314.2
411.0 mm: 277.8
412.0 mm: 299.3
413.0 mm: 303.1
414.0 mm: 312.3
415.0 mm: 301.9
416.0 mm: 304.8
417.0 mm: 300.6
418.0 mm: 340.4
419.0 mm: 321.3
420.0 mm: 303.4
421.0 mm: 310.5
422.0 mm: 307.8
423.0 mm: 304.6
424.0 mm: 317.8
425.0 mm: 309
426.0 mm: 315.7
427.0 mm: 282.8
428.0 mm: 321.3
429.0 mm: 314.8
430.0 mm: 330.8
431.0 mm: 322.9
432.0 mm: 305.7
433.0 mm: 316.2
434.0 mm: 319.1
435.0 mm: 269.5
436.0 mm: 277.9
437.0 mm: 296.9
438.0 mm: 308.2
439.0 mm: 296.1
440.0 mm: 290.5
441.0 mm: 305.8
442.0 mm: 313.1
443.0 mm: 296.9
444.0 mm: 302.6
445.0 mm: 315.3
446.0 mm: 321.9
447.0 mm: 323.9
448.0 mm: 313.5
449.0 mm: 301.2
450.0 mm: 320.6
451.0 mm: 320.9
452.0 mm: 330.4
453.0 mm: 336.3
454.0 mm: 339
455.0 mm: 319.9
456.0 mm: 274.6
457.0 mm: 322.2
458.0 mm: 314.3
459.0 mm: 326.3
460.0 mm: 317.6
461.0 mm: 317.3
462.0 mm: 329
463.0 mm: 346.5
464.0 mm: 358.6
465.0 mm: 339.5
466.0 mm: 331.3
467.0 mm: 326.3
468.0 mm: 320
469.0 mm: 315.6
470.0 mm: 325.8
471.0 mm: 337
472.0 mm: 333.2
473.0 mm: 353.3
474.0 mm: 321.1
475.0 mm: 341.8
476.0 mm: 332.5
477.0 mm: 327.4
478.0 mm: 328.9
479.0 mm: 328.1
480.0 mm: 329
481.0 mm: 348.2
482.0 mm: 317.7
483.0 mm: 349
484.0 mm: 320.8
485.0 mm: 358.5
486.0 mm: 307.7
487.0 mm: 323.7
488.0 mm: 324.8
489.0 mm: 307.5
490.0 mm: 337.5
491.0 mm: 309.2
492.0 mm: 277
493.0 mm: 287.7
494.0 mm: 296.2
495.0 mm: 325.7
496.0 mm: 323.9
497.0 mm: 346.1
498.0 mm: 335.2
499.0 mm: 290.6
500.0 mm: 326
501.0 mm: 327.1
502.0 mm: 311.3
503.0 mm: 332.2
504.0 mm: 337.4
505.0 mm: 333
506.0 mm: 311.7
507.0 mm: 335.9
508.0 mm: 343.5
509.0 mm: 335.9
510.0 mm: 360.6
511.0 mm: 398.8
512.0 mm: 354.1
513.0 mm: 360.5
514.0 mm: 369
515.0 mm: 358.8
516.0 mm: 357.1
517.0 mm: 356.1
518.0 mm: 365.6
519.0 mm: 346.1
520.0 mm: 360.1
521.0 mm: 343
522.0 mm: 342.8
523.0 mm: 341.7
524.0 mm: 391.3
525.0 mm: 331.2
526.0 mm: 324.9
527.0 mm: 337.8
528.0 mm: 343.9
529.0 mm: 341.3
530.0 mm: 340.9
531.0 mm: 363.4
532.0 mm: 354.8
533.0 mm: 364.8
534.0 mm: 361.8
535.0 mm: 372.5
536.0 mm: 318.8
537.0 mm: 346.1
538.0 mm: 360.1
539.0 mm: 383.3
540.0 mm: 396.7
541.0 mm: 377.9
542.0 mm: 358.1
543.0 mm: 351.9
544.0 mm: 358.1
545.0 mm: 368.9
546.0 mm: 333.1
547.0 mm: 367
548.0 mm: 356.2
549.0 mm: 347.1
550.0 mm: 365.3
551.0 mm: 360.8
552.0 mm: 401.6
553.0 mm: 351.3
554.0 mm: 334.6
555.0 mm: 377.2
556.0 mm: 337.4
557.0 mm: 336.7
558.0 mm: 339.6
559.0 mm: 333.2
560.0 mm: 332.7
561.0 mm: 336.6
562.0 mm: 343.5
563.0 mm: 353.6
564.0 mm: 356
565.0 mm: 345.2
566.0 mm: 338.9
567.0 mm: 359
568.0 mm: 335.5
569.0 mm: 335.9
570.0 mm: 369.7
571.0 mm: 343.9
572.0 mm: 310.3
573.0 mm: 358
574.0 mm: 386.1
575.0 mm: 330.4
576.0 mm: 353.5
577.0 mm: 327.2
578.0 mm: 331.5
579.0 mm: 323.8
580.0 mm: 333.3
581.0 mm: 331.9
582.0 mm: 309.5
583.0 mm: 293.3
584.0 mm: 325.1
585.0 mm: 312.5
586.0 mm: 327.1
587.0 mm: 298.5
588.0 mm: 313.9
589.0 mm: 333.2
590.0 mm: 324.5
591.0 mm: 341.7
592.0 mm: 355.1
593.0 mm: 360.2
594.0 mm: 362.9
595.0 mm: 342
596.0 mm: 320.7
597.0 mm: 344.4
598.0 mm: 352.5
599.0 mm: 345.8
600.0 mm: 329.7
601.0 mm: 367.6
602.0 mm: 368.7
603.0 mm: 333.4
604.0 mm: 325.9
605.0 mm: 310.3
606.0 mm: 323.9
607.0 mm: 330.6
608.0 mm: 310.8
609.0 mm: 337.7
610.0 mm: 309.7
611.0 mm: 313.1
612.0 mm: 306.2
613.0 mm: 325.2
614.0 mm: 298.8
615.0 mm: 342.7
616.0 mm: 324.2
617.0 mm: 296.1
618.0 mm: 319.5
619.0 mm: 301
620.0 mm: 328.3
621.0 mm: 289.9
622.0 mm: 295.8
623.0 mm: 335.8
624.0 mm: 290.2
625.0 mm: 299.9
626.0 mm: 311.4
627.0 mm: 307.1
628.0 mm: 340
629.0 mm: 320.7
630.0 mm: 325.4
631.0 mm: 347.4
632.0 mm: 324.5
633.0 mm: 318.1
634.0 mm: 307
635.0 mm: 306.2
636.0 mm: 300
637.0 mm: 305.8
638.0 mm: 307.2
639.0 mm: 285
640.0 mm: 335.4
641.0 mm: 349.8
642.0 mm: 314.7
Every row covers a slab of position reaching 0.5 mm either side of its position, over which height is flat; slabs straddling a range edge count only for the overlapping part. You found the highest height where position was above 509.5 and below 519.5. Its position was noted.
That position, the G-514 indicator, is 511.0 mm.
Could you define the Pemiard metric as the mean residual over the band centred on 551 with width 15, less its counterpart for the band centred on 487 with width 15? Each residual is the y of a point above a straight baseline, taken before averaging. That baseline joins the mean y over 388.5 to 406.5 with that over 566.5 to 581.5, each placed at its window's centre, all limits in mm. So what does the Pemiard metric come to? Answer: 15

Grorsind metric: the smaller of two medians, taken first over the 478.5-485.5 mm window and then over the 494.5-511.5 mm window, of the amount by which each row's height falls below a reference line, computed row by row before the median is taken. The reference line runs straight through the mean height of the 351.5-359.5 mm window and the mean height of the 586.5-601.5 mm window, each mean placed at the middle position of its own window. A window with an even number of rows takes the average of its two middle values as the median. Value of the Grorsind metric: 2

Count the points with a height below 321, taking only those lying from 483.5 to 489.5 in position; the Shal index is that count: 3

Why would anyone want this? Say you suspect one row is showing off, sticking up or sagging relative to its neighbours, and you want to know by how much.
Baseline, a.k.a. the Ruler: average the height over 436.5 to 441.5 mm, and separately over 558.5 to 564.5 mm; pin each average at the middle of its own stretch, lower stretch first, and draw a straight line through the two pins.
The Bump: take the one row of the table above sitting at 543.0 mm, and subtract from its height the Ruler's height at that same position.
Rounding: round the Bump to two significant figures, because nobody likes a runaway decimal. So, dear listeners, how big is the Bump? 16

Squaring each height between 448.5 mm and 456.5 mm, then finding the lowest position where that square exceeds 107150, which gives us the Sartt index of 452.0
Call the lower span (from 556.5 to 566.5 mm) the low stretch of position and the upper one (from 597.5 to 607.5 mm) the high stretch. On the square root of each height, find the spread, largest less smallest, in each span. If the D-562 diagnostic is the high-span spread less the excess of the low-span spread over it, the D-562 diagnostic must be 2.5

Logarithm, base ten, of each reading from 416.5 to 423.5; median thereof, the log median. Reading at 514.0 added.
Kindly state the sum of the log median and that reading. 371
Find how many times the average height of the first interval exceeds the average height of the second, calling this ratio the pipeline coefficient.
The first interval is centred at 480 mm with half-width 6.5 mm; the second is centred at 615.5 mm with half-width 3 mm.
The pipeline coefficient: 1.04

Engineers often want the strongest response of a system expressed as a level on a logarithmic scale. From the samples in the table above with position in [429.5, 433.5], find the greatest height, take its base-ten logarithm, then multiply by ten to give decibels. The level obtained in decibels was 25.2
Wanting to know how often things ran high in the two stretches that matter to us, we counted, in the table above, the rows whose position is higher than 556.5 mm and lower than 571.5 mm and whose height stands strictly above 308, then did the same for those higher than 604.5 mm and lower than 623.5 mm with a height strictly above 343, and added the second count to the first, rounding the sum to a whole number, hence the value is 15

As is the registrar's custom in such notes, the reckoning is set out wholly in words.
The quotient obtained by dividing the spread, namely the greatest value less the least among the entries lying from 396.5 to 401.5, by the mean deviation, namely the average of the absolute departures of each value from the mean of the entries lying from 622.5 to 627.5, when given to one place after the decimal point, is 1.8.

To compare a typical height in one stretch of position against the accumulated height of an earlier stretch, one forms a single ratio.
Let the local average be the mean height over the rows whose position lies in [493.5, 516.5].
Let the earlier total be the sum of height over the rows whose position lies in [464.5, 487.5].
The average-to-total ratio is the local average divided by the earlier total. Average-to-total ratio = 0.0444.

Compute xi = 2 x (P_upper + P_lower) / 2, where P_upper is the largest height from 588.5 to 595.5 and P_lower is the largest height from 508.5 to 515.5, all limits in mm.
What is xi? 762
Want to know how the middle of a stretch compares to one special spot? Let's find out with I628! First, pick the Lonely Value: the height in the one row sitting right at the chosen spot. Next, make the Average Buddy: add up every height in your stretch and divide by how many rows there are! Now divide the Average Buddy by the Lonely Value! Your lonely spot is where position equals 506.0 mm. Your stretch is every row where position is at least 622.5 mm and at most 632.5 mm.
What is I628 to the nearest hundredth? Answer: 1.03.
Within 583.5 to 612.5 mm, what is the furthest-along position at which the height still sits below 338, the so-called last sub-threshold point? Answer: 612.0 mm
